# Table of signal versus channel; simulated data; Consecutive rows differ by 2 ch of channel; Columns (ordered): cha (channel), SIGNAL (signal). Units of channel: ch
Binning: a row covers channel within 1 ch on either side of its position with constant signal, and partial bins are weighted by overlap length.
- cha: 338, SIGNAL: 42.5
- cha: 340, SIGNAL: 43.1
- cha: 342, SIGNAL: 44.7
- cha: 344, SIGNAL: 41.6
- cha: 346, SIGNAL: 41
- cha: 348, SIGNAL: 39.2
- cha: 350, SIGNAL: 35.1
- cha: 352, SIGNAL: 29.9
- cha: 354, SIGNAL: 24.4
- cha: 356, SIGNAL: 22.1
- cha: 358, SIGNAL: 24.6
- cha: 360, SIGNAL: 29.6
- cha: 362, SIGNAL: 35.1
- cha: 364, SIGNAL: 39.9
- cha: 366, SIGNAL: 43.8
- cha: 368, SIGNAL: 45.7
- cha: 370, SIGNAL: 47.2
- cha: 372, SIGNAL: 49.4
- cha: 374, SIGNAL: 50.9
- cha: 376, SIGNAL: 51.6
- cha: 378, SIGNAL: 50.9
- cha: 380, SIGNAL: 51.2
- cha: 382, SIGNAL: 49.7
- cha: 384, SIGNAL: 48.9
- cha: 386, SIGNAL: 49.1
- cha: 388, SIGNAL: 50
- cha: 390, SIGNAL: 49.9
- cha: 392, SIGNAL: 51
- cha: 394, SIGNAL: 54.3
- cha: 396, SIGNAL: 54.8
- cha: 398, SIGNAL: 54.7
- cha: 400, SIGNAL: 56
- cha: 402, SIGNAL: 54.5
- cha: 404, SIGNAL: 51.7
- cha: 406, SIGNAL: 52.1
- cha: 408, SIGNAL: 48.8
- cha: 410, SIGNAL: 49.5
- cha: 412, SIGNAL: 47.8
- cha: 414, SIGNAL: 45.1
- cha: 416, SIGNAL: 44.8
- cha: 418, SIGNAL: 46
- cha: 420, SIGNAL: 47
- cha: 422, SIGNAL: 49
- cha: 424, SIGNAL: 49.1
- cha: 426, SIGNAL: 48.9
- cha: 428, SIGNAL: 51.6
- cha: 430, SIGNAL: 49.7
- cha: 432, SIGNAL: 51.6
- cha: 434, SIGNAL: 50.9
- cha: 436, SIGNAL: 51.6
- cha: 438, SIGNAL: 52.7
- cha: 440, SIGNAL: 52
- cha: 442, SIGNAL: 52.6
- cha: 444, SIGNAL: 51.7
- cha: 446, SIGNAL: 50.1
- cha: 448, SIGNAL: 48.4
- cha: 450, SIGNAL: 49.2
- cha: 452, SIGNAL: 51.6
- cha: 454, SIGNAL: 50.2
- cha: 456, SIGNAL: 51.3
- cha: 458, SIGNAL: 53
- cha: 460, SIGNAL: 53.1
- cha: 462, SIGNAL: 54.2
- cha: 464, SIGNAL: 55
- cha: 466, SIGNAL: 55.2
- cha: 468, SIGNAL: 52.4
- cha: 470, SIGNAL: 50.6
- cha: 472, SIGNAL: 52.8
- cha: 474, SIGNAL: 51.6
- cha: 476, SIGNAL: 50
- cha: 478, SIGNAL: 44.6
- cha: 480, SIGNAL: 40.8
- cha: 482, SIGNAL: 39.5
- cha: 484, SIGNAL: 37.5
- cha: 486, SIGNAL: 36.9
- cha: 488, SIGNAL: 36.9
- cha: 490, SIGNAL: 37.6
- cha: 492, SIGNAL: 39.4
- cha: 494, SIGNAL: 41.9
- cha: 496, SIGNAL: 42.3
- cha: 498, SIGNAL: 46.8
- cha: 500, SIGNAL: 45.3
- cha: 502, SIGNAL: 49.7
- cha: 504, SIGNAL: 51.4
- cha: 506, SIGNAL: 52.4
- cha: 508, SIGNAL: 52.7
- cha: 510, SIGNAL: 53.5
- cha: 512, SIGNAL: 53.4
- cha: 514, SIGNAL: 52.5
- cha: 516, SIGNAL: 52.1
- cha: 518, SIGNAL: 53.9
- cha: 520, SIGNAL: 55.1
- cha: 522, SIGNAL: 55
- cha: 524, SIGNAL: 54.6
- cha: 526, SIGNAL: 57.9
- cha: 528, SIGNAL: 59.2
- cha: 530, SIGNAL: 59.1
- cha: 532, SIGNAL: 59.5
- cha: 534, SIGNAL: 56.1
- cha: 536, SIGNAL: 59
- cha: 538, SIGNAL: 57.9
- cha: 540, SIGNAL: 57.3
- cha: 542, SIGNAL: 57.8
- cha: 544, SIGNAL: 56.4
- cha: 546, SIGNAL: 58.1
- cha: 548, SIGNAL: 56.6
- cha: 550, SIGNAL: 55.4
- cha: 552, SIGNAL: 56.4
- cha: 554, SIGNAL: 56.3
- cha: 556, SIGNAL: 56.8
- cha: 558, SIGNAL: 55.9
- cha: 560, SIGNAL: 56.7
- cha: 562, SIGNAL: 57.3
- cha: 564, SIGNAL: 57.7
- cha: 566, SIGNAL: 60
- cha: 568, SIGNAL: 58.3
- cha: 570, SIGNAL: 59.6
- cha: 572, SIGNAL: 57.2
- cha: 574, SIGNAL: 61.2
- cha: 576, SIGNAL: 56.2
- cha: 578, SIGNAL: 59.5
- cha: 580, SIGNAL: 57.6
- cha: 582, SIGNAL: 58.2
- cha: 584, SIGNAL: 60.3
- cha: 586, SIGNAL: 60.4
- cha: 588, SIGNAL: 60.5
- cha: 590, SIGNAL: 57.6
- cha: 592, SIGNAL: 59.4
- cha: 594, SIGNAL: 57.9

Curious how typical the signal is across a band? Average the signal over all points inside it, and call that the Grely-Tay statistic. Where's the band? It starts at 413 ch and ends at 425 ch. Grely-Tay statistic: 46.8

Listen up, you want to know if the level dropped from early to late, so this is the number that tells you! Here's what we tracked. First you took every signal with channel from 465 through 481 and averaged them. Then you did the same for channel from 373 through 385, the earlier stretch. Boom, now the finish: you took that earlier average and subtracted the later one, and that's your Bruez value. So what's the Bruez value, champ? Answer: 1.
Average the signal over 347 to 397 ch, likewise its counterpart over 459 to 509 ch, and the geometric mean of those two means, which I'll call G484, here 44.9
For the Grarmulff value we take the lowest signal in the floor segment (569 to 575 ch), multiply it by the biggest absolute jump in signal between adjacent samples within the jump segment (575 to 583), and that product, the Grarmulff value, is 189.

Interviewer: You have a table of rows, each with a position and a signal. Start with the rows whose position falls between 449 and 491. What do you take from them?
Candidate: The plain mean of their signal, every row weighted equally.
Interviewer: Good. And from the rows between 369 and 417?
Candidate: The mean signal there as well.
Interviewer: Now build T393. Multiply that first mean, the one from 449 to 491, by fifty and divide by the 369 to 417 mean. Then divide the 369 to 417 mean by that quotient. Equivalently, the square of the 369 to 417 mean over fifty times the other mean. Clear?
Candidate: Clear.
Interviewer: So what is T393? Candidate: 1.07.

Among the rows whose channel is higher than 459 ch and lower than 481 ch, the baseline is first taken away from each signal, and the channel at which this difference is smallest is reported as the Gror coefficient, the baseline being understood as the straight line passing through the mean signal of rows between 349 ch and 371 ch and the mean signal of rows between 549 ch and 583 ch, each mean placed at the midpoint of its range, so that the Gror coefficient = 480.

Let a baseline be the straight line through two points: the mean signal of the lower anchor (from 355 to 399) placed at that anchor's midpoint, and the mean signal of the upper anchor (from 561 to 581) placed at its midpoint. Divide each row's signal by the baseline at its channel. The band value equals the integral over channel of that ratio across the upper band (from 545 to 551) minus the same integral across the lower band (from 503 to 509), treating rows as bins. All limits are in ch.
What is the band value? 0.20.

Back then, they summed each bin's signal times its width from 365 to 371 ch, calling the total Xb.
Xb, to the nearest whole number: 273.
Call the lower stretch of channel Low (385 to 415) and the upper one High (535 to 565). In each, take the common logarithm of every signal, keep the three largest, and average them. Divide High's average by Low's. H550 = 1.01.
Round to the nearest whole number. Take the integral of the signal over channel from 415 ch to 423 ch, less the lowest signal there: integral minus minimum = 329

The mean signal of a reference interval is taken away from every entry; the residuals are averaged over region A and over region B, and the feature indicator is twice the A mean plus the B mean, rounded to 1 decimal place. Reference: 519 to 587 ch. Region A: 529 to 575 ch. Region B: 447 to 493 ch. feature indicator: -10.2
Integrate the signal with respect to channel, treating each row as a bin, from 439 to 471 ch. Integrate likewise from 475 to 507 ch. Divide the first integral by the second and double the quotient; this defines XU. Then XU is 2.40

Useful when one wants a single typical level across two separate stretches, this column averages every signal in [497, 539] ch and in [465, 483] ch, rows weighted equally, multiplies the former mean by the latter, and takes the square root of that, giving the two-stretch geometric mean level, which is 51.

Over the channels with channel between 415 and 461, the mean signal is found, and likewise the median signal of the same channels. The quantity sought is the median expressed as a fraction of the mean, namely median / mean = 1.013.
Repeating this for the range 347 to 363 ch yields 0.992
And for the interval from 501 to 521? 0.999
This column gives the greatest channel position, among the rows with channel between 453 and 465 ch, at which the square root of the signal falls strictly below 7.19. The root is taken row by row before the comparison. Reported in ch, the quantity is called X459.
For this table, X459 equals 456 ch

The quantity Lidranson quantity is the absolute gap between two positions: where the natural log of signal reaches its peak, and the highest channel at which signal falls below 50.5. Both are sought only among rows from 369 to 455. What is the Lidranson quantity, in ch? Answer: 54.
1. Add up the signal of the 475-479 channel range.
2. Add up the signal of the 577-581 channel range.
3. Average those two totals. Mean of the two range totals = 106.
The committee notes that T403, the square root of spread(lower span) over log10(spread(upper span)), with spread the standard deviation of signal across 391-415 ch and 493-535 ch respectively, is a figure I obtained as 2.2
